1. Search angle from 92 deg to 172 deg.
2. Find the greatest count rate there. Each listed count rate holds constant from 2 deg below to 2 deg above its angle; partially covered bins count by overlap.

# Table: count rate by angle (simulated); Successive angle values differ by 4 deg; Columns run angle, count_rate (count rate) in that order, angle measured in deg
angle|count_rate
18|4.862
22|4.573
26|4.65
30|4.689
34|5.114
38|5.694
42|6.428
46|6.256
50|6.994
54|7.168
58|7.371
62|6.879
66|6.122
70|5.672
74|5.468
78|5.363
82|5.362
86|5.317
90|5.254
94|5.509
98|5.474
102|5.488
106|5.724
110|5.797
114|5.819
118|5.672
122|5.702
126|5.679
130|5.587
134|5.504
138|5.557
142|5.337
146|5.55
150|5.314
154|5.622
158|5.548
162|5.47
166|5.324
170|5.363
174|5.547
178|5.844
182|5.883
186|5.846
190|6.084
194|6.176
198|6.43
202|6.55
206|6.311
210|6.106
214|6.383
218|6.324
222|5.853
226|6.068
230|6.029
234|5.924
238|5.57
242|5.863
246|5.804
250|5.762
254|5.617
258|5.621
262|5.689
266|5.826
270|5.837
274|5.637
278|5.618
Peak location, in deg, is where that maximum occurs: 114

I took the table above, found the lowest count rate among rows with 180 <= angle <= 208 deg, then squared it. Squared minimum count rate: 34.2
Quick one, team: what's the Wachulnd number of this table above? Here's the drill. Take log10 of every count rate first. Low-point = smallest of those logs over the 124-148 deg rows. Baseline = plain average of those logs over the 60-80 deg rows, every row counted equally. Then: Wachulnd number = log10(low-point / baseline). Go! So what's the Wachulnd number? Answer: -0.024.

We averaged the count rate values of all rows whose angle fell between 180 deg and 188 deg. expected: 5.9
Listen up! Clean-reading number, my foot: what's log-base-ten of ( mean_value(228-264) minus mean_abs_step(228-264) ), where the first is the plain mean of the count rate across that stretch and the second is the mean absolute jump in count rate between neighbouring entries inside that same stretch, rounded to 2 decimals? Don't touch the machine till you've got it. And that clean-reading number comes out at 0.75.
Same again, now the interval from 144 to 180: 0.73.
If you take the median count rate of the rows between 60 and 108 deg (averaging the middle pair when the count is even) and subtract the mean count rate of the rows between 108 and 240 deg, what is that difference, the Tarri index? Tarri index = -0.3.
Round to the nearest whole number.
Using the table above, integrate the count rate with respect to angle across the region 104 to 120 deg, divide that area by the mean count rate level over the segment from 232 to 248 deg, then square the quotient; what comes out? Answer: 253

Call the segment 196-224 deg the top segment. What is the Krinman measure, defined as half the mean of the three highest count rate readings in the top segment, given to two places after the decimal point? 3.23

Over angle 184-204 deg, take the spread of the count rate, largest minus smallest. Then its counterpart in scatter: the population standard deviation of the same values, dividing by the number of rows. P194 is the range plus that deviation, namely 1.0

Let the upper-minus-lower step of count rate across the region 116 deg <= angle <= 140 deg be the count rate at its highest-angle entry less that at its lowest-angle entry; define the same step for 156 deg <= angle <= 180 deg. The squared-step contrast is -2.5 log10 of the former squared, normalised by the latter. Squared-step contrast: 3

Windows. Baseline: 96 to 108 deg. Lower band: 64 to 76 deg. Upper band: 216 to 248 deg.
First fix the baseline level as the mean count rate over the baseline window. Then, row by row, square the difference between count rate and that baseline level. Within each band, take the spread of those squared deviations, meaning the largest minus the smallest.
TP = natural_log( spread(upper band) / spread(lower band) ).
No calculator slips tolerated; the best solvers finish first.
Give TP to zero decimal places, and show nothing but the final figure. 1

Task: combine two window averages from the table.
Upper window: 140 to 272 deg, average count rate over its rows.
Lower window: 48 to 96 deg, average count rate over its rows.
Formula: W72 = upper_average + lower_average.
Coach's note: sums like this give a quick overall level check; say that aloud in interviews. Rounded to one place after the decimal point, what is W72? 11.9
